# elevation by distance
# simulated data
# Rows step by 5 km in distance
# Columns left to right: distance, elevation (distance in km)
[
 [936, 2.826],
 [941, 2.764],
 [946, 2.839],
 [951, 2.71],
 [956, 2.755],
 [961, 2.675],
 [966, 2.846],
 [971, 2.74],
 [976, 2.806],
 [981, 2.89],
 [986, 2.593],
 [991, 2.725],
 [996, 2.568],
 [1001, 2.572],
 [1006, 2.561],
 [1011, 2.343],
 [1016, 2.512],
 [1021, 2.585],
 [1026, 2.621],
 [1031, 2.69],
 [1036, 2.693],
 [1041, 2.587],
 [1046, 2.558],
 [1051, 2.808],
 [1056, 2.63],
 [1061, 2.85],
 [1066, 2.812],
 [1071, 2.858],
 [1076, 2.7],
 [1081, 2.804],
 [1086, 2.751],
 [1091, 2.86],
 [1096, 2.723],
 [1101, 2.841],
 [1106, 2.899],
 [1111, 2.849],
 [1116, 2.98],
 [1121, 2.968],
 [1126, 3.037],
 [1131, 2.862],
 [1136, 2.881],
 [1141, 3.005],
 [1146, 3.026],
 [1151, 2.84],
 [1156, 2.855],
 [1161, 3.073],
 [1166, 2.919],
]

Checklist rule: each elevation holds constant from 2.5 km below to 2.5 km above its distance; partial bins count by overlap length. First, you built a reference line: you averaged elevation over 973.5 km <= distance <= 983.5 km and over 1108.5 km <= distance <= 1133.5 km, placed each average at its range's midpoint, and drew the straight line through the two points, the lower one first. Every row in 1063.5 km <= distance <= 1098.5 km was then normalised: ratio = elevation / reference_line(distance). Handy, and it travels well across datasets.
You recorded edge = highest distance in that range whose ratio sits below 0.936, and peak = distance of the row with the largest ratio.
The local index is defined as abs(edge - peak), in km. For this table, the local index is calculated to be 25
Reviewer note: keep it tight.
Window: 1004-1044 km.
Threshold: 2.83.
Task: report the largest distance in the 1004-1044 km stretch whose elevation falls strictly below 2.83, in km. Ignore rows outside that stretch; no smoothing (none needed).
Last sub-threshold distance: 1041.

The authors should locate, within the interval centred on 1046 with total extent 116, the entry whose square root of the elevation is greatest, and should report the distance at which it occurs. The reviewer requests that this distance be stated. 1091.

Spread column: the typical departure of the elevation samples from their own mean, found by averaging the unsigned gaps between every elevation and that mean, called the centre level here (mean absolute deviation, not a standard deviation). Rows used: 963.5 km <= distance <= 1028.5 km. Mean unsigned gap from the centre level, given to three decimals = 0.122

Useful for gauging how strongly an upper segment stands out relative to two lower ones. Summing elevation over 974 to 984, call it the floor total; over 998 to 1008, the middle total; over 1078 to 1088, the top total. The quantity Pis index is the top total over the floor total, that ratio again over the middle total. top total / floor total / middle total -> 0.190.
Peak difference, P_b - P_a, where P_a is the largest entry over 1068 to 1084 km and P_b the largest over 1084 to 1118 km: 0.12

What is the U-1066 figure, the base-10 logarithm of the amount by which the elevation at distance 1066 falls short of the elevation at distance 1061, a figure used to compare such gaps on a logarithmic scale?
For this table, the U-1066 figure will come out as -1.4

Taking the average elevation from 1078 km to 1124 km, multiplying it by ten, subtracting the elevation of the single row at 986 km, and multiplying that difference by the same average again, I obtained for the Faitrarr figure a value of 74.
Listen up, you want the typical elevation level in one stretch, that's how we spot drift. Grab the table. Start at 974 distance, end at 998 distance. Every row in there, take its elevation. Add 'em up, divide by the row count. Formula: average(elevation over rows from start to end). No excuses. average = 2.72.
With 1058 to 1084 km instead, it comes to 2.80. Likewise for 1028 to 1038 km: 2.69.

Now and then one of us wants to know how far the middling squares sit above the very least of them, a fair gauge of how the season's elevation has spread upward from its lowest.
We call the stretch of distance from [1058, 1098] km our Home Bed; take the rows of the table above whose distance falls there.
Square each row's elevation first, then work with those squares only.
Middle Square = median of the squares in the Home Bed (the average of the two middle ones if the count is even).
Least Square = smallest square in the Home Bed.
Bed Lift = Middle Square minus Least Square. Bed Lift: 0.59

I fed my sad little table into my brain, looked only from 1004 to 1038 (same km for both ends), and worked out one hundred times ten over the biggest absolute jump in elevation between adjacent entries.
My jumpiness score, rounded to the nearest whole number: 4587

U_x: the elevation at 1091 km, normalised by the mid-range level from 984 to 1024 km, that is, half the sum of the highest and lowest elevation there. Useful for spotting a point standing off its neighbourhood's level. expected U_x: 1.13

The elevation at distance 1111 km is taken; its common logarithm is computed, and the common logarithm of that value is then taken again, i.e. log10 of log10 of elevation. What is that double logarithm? -0.342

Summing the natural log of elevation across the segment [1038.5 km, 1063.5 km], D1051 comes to 4.94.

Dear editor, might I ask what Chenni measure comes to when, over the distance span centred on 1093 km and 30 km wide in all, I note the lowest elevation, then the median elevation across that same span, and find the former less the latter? -0.10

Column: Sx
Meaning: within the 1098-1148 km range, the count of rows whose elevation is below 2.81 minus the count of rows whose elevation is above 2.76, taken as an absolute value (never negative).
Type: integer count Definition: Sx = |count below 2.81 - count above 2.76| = 10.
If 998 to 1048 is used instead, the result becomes 10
